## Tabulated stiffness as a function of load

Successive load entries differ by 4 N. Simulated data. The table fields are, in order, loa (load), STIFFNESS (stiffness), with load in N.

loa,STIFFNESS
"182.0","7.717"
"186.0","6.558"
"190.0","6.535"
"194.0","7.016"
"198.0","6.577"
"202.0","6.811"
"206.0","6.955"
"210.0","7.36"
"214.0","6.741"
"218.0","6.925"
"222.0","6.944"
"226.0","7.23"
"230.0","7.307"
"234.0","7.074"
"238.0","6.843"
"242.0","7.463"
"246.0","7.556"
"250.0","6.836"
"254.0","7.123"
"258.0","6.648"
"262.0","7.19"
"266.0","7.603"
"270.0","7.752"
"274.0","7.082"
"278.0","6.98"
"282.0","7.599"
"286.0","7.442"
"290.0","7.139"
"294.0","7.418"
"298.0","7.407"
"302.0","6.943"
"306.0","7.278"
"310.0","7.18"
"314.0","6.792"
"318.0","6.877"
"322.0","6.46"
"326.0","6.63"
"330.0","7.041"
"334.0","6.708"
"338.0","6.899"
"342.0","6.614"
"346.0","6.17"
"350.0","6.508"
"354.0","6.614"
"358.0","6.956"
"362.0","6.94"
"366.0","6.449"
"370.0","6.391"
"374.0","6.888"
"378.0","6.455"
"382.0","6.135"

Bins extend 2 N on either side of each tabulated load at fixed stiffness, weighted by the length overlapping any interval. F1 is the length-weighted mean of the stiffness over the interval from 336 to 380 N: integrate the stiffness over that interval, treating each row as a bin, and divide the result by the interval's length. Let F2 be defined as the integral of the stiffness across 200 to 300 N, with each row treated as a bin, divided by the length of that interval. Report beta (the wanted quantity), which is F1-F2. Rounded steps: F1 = 6.626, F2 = 7.18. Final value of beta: -0.55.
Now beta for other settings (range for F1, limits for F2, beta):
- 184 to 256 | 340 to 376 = 0.38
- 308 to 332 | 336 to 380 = 0.20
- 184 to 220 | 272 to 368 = -0.09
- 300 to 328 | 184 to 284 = -0.19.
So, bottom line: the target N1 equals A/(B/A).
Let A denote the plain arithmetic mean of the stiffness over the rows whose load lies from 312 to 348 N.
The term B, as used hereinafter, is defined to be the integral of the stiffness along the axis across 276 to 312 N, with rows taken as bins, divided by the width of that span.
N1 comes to 6.2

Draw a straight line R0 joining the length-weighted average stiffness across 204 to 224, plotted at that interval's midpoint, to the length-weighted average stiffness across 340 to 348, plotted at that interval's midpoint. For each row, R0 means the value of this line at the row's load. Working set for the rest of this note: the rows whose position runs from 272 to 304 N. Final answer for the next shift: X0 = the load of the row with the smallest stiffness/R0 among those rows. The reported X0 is 278.0 N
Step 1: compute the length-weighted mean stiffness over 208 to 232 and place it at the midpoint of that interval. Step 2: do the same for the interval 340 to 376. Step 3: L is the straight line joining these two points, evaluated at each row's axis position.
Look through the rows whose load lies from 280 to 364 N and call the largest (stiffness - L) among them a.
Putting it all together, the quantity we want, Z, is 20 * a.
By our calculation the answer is 15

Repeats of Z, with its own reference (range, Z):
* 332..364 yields 7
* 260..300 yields 17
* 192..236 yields 5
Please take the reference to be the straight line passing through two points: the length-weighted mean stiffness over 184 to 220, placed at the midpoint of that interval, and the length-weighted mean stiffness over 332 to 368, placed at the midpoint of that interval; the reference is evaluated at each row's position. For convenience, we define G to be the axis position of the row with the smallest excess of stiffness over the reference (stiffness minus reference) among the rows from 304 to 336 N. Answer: 322.0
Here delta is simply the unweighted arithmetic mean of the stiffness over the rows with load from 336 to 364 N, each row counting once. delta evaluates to 6.7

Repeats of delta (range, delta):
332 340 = 6.8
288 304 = 7.2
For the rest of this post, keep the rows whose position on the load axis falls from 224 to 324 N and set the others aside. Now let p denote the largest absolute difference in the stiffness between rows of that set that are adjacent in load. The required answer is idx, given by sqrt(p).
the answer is 0.85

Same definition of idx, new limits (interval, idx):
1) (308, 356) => 0.67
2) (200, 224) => 0.79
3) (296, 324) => 0.68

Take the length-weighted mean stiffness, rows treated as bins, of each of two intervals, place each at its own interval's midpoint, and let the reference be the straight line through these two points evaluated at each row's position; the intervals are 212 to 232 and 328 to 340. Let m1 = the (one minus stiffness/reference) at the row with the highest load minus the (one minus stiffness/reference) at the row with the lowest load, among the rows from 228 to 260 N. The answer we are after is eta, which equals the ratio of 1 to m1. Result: 11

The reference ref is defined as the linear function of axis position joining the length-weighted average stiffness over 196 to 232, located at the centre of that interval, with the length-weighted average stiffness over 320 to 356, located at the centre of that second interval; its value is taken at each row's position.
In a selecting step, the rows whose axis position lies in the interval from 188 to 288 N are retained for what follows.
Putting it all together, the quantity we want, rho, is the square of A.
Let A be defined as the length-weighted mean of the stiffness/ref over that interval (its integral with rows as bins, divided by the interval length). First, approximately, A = 1.03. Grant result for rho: 1.06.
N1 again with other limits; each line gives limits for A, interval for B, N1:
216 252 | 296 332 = 7.3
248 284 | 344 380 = 7.9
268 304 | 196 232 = 7.6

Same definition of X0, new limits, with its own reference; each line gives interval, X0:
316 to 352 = 346.0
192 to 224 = 198.0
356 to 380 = 370.0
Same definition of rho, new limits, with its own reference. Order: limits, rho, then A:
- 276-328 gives 1.11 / 1.05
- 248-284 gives 1.11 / 1.05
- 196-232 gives 1.00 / 1.00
